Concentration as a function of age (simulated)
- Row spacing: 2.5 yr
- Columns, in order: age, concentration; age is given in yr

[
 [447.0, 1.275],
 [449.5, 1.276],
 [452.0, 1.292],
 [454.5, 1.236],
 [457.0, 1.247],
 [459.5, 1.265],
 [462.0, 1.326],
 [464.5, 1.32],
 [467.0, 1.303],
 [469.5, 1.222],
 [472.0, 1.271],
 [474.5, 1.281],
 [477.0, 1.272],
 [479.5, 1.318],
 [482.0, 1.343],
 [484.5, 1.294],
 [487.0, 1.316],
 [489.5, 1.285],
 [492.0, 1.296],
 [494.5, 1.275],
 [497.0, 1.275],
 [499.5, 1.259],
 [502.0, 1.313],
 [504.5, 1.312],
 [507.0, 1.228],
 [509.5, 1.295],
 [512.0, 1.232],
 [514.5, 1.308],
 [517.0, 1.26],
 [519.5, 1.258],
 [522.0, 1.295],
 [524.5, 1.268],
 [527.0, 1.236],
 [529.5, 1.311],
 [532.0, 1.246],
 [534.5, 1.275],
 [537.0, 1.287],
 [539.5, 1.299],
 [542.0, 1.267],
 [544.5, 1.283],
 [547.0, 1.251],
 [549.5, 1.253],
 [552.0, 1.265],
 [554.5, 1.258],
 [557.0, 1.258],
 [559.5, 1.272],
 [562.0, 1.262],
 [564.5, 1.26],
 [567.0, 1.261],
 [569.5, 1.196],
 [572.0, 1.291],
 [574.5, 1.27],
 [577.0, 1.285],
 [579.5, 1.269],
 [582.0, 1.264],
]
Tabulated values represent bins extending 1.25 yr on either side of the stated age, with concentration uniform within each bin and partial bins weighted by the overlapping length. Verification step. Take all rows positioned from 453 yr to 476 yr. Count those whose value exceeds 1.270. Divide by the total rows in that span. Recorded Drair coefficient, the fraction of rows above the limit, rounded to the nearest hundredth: 0.56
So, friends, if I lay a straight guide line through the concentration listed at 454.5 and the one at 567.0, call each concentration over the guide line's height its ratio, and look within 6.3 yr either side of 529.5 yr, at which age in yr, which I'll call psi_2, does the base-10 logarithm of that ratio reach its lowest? 527.0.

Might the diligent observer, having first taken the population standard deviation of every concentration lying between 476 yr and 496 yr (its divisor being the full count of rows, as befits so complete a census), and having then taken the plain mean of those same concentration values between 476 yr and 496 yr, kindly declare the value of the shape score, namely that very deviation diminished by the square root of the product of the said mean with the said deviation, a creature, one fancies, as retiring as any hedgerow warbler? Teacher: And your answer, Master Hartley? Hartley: -0.149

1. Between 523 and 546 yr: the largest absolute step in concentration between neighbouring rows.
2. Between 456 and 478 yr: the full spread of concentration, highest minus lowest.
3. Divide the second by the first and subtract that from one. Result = -0.39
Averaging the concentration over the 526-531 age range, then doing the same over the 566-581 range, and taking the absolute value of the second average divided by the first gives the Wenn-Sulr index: 0.991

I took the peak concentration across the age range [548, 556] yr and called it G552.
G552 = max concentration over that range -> 1.265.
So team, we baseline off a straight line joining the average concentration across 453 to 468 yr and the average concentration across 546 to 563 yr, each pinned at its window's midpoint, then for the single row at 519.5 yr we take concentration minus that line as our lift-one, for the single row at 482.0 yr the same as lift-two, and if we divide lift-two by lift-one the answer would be -6.3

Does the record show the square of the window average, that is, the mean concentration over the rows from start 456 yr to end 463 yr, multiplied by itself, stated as 1.64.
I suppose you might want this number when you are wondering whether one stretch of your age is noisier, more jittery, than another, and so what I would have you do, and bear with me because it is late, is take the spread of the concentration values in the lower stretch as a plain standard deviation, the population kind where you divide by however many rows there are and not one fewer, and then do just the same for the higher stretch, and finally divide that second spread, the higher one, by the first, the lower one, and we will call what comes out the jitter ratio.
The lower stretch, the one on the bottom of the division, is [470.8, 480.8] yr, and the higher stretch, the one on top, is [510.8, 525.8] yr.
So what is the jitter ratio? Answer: 1.31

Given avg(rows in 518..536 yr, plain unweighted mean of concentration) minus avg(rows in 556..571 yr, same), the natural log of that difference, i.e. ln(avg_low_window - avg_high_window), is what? -4.0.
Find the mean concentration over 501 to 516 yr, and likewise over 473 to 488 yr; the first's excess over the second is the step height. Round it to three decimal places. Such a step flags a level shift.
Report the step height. -0.023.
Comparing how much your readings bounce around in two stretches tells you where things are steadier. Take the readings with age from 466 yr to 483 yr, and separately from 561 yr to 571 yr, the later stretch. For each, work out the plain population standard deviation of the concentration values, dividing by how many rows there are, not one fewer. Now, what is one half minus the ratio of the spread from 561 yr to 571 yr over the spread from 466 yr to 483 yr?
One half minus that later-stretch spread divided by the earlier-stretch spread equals -0.3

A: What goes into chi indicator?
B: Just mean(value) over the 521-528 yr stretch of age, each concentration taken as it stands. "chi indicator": 1.27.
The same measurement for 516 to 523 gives 1.27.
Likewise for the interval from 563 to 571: 1.24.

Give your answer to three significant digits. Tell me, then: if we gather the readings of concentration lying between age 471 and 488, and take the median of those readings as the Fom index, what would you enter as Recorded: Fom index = 1.29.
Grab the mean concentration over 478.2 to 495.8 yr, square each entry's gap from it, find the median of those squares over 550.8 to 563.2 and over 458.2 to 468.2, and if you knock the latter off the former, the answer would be 0.0014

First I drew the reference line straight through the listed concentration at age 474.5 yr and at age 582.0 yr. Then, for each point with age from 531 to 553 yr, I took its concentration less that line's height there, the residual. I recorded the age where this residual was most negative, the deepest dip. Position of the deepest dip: 532.0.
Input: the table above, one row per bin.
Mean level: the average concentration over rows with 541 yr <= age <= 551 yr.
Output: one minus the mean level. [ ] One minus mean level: -0.263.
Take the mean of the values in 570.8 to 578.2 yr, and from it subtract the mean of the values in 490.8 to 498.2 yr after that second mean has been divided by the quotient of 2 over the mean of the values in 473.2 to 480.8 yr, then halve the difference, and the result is 0.2274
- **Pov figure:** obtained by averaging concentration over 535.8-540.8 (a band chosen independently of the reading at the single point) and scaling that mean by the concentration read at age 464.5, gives 1.71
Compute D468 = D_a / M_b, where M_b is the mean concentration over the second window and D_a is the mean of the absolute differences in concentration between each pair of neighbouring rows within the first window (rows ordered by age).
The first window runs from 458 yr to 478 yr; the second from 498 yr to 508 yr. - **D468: 0.026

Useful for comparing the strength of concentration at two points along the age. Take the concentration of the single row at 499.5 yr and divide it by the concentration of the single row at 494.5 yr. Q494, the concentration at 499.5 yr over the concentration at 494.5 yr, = 0.987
